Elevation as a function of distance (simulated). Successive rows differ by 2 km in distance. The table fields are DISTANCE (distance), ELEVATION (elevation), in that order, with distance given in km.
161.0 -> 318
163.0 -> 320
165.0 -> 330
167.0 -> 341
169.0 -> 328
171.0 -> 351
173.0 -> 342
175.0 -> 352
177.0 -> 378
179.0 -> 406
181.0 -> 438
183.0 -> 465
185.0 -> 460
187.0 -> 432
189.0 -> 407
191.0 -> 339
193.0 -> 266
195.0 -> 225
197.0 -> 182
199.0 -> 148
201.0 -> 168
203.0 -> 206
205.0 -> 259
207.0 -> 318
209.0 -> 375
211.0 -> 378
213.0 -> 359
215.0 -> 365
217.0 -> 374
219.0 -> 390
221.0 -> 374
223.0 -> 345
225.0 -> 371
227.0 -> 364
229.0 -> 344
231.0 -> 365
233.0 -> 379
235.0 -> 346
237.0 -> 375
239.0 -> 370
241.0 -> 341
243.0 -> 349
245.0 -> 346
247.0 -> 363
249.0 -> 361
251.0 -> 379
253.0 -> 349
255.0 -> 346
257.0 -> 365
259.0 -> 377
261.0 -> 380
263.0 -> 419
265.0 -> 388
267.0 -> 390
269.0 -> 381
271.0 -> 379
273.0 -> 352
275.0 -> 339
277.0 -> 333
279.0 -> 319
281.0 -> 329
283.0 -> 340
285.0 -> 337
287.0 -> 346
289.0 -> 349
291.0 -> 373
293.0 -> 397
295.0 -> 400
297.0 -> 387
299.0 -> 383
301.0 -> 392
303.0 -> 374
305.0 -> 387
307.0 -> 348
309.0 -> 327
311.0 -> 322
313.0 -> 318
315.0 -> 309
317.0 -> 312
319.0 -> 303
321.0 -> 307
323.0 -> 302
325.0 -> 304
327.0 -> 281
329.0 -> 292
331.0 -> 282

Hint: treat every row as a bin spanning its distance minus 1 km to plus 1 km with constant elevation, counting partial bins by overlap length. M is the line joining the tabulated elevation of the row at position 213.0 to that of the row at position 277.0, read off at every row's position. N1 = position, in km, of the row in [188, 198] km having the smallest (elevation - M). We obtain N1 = 197.0 km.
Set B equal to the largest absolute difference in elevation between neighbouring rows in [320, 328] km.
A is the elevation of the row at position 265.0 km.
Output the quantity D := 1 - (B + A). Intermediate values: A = 388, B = 23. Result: -410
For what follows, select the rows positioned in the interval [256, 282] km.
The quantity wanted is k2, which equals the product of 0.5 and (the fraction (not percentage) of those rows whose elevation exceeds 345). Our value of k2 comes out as 0.35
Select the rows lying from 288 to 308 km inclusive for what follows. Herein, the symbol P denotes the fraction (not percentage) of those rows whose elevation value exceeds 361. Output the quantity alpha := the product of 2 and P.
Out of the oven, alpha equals 1.6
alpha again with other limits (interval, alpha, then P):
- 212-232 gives 1.4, 0.7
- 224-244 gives 1.2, 0.6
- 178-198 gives 1.2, 0.6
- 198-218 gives 0.8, 0.4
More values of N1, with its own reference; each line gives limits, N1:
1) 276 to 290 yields 279.0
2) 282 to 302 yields 285.0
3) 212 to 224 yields 223.0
